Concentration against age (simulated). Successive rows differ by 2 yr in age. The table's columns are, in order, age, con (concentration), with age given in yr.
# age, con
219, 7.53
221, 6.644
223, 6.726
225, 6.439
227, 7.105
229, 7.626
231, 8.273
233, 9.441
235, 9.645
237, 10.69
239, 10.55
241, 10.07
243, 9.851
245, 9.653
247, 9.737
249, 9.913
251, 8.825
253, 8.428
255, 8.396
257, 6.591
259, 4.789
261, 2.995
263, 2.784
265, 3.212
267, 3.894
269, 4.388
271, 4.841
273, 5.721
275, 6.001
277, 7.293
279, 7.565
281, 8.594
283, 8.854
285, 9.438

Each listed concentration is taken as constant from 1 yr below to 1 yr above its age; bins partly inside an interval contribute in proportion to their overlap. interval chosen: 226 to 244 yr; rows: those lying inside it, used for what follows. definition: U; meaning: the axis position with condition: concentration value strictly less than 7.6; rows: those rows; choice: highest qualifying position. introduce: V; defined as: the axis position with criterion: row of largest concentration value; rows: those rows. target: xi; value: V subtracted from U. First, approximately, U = 227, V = 237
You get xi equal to -10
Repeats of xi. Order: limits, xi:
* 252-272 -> 18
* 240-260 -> 18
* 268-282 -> -2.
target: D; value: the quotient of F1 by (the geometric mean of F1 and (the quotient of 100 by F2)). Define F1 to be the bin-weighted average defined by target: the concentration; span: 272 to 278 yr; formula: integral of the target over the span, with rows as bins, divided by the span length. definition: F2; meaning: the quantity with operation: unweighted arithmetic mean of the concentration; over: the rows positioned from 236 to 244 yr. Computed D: 0.81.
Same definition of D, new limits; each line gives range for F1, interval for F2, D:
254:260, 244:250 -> 0.80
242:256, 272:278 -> 0.77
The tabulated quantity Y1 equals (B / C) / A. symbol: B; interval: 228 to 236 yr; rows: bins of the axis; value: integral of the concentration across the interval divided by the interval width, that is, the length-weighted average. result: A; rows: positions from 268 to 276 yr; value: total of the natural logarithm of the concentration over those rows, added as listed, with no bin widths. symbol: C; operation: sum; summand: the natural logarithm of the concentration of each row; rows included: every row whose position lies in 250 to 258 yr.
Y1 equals 0.159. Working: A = 6.6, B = 8.7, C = 8.3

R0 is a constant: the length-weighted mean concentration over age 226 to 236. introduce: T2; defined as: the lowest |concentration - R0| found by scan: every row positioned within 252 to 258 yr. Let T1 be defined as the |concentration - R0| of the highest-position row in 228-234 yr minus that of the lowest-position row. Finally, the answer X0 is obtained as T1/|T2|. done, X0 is 23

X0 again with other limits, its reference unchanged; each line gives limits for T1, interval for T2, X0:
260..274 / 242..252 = -7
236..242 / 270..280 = -1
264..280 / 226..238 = -30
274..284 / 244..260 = -198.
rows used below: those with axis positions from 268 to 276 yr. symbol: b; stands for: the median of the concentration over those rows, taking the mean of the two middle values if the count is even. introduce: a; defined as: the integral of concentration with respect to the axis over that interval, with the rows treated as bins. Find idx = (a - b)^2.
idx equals 1341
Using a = 42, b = 5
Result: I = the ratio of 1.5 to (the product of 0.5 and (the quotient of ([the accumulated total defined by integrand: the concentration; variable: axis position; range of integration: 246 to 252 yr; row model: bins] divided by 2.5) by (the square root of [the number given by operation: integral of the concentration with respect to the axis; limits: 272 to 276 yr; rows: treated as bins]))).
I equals 0.6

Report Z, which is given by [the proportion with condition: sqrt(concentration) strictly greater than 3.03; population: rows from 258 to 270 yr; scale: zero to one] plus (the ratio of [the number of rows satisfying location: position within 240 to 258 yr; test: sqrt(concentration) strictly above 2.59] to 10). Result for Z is 0.80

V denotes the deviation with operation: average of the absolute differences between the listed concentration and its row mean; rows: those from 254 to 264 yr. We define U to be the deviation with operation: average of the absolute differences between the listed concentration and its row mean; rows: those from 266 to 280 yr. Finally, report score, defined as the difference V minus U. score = 0.8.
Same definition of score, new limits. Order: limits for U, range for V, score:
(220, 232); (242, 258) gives 0.3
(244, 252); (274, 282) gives 0.4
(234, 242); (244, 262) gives 1.6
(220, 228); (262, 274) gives 0.7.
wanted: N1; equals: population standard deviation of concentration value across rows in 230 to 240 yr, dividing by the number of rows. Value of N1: 0.9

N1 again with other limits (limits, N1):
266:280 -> 1.3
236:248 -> 0.4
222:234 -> 1.0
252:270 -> 2.1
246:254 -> 0.6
